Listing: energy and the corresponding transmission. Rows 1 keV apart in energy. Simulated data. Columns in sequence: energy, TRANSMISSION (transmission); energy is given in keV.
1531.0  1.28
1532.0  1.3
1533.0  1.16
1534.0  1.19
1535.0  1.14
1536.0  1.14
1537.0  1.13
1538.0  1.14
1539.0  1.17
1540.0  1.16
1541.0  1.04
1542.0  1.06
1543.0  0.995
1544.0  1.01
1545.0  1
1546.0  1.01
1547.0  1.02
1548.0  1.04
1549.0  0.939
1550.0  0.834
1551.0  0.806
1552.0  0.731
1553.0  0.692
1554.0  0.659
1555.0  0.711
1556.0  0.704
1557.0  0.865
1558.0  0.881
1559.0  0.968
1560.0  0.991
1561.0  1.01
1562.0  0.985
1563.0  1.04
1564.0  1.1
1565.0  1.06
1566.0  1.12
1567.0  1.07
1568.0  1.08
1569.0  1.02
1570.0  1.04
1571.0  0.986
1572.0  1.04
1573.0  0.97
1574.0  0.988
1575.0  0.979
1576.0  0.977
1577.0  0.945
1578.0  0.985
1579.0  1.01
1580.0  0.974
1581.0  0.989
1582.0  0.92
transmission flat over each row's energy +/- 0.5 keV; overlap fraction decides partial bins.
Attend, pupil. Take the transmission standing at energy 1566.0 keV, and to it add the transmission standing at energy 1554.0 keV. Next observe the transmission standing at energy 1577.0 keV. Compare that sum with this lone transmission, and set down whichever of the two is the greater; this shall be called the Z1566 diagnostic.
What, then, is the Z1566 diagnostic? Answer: 1.78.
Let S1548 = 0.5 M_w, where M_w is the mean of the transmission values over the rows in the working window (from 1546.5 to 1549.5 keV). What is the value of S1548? 0.50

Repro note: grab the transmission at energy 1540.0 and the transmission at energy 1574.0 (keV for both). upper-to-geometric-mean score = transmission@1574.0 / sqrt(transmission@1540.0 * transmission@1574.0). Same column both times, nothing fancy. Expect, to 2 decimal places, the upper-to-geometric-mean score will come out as 0.92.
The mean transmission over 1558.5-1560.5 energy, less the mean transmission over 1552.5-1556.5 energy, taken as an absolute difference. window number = 0.29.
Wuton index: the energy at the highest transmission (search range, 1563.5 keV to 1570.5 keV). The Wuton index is 1566.0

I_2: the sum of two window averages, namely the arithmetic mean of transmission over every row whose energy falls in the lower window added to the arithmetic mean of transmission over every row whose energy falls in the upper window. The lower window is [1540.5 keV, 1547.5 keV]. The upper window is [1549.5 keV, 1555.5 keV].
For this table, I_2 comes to 1.76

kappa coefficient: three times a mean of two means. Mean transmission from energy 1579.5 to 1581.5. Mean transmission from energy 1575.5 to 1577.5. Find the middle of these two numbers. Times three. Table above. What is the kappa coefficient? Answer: 2.9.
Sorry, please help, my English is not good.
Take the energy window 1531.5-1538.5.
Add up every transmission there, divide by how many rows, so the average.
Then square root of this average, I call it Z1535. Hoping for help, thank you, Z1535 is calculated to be 1.08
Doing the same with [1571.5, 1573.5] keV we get 1.00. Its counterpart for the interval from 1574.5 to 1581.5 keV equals 0.99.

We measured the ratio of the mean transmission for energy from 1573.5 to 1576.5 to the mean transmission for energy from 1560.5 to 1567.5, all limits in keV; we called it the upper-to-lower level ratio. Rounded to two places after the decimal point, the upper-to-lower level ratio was 0.93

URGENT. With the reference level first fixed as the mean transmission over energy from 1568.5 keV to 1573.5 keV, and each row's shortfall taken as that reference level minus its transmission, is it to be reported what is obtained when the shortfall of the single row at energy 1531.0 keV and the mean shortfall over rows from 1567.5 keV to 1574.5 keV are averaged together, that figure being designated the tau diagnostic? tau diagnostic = -0.14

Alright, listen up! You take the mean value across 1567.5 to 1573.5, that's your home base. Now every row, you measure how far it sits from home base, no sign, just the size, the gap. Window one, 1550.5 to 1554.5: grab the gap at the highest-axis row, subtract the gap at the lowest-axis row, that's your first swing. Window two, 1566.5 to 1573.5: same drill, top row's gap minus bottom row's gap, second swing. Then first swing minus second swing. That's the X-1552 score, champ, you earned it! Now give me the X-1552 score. 0.14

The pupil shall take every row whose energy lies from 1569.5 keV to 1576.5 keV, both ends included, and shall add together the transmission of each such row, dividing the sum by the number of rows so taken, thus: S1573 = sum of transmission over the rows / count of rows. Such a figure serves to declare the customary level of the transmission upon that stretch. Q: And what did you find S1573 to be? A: 1.00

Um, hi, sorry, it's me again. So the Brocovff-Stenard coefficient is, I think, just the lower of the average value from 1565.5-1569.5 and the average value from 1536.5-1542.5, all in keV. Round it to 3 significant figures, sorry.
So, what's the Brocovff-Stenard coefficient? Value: 1.07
